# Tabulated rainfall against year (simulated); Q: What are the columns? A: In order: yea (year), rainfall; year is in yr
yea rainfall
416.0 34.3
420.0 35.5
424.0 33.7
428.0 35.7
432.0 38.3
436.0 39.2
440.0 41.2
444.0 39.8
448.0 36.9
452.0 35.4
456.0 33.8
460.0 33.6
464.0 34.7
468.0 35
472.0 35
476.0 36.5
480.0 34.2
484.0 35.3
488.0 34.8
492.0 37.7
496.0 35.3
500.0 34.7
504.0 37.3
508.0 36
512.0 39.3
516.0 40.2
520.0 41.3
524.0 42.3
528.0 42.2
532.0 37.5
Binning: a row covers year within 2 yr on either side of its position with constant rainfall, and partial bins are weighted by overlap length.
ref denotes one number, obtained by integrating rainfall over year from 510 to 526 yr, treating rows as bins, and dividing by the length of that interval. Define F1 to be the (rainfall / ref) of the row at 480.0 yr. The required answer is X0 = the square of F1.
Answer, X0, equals 0.70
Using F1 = 0.84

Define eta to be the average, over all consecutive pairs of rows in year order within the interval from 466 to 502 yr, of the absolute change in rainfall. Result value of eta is 1.41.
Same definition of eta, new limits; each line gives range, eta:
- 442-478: 1.14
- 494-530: 1.36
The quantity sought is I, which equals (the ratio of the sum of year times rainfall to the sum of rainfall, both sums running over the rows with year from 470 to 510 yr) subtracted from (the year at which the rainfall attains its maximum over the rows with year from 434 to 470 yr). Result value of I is -50.1 yr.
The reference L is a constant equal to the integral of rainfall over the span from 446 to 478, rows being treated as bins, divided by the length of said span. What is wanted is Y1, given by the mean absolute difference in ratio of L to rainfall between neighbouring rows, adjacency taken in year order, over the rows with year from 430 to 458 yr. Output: 0.042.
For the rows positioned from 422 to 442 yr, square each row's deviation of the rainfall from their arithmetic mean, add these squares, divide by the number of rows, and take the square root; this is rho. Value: 2.6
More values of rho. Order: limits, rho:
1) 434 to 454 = 2.1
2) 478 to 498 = 1.2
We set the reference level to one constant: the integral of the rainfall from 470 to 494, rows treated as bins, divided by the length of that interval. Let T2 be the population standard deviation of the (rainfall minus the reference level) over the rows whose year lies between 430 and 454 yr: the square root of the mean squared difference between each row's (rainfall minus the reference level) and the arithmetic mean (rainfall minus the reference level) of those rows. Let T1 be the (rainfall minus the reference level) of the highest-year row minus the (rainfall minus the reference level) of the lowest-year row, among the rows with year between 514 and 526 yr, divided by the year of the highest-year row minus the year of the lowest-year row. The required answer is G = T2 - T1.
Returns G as 1.6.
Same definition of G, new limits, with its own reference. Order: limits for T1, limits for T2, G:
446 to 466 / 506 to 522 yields 2.1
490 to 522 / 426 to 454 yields 1.9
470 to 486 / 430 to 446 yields 1.0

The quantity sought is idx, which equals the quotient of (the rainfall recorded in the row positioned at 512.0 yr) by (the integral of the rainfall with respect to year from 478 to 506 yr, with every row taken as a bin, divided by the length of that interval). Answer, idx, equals 1.10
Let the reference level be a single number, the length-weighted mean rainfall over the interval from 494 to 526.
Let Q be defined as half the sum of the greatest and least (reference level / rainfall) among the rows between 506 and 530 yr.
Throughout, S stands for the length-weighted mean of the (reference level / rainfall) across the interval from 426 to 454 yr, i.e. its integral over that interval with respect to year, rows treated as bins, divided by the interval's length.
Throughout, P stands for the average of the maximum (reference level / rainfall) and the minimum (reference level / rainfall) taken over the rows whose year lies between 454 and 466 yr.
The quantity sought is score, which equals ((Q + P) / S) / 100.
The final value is 0.0209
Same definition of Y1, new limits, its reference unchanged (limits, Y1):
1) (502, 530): 0.030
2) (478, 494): 0.041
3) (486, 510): 0.053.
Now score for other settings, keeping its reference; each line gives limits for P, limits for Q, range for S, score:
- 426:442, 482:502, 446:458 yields 0.0190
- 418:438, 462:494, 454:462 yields 0.0187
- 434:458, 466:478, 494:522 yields 0.0206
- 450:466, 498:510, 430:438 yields 0.0220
